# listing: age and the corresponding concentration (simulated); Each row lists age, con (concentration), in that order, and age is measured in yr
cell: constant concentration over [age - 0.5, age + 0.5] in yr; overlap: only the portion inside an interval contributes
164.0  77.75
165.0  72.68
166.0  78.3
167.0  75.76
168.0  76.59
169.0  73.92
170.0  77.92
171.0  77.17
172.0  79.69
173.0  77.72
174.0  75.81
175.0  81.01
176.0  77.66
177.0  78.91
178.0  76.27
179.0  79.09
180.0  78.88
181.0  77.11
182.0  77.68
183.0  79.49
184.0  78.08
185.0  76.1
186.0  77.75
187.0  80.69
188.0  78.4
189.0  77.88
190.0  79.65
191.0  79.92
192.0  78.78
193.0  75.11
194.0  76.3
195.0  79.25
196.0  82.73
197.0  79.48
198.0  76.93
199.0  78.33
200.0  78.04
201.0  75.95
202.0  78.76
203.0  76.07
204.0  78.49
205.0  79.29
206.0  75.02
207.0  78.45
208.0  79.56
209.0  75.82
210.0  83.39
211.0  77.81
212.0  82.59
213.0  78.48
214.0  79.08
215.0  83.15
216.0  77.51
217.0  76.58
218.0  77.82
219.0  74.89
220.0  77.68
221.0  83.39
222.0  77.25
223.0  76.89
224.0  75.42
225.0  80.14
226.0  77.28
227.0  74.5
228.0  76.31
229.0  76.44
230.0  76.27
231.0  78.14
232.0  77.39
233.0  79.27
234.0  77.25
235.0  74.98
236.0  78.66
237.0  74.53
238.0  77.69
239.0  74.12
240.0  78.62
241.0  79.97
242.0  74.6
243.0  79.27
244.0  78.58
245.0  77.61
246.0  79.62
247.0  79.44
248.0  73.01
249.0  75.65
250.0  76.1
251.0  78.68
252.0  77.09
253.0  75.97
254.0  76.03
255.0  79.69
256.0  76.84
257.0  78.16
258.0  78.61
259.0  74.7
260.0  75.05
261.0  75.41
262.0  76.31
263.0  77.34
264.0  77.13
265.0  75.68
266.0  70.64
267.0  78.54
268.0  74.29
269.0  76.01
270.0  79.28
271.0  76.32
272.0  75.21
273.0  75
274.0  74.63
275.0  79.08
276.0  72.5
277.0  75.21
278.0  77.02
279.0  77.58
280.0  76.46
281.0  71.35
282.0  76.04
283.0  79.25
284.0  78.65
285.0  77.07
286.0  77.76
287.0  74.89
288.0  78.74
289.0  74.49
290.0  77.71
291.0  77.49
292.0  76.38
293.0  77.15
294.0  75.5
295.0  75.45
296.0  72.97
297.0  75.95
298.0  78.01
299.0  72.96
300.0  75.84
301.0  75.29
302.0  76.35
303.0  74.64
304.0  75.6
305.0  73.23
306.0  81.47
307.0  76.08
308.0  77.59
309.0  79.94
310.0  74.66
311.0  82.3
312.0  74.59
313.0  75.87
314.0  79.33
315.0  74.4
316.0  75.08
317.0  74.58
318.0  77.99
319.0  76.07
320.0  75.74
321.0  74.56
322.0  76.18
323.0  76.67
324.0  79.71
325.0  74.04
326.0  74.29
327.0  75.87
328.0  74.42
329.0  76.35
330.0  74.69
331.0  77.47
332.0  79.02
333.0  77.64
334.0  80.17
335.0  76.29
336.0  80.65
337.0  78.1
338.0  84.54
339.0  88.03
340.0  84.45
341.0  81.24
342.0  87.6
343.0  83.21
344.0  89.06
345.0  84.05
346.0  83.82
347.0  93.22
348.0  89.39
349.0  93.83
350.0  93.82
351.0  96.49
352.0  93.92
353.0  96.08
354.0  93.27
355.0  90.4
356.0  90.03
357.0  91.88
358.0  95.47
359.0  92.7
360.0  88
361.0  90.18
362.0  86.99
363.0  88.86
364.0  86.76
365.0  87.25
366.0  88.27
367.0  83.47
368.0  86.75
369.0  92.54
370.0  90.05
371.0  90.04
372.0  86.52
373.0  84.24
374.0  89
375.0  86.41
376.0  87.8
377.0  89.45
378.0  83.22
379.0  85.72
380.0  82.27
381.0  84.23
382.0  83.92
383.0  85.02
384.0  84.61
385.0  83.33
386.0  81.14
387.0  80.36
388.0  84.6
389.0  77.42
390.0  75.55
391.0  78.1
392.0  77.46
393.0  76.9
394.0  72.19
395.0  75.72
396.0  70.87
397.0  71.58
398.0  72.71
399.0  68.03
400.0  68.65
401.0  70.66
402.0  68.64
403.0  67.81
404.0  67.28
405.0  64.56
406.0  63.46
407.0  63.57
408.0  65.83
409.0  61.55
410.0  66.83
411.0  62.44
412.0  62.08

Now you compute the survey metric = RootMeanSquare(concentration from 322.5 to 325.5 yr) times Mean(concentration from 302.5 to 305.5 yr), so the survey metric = 5724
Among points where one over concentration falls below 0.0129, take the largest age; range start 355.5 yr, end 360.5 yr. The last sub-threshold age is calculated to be 360.0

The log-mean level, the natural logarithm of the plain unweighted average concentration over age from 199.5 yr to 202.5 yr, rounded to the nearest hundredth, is 4.35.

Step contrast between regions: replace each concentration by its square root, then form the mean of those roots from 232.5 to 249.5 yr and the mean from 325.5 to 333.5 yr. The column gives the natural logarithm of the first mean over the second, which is 0.01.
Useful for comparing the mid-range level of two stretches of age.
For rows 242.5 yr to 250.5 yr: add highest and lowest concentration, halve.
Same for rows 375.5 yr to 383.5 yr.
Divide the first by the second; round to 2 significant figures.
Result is 0.89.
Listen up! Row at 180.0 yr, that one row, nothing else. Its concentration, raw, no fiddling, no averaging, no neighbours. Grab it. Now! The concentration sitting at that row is 78.88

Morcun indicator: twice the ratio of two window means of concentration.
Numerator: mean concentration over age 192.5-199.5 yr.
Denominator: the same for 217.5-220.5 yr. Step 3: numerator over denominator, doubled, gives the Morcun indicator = 2.0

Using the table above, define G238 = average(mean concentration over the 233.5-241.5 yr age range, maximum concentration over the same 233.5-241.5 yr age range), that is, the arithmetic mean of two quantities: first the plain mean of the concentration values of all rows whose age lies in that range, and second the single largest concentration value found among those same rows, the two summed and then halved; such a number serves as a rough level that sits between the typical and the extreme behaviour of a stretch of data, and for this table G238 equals 78.5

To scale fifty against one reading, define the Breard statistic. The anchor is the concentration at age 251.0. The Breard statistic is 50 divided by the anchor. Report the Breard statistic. 0.635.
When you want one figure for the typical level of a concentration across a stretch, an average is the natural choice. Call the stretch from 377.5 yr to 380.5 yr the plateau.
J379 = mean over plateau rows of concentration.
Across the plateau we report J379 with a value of 83.7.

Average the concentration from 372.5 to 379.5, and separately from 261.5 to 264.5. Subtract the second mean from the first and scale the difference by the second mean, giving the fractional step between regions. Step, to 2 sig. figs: 0.13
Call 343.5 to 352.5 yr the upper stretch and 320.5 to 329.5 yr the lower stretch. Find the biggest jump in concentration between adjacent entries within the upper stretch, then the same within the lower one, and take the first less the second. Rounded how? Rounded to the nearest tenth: 3.7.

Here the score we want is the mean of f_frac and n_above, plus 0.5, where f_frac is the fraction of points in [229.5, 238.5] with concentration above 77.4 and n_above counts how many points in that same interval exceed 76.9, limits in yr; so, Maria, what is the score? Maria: 3.7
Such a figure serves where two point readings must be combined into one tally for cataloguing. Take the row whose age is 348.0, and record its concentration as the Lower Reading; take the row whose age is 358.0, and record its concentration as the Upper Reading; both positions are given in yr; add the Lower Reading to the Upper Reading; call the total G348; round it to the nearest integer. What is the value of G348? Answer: 185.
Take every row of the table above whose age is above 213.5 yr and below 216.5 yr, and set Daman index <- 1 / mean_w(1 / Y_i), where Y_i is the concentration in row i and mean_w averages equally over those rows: 79.8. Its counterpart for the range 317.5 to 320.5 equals 76.6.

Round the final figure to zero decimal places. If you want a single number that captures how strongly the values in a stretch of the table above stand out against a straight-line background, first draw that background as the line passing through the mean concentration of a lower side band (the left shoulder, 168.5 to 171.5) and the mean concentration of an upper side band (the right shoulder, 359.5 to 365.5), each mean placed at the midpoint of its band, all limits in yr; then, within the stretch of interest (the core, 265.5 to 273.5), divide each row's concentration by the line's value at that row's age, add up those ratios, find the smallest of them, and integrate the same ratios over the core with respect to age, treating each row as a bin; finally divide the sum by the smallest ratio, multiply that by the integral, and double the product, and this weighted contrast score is 126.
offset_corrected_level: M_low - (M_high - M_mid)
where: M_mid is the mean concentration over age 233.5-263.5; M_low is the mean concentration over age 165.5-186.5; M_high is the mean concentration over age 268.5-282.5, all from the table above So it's 78.8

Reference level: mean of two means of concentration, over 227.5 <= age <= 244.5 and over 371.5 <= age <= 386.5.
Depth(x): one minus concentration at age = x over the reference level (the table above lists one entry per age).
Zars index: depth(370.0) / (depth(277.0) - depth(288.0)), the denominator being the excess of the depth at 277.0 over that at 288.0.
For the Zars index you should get -2.5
